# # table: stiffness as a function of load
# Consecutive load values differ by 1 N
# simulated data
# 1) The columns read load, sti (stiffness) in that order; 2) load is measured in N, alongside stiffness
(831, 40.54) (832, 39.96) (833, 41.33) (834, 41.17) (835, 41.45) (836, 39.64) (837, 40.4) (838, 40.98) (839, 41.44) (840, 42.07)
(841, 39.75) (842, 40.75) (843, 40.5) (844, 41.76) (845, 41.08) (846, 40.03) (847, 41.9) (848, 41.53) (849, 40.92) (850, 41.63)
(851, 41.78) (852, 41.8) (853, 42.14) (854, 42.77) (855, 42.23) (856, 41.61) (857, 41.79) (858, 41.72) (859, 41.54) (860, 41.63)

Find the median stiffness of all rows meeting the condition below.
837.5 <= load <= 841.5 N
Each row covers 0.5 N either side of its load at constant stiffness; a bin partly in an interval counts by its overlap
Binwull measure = 41.2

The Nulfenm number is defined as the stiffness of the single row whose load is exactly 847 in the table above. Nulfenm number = 41.9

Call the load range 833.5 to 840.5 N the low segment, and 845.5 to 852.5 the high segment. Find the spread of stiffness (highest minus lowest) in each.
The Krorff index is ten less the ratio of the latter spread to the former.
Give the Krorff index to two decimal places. 9.23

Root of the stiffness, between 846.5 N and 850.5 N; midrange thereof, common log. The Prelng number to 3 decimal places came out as 0.809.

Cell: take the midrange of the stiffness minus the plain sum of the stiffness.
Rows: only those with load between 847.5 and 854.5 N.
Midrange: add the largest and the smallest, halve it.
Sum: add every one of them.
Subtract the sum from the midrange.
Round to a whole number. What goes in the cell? -251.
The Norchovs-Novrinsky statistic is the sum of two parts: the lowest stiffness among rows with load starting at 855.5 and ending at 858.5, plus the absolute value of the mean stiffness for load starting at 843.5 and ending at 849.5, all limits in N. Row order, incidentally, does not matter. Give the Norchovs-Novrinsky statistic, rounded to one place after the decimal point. 82.8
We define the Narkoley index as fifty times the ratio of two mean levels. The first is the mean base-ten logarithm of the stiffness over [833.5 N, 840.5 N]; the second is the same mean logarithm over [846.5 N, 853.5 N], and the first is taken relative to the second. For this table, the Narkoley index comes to 49.8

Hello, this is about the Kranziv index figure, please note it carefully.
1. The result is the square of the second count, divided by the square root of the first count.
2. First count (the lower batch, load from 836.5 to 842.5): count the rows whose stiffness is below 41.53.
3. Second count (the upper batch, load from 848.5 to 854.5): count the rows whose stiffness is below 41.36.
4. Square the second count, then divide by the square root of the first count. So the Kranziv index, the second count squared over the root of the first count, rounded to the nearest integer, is 0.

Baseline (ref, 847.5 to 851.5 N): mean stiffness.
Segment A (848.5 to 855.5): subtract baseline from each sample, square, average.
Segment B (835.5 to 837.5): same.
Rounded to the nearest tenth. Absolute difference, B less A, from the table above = 1.8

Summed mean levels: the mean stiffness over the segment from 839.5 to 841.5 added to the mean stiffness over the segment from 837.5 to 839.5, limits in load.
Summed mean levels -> 82.1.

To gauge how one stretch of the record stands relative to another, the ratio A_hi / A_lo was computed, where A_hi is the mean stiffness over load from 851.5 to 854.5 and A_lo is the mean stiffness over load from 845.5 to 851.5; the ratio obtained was 1.02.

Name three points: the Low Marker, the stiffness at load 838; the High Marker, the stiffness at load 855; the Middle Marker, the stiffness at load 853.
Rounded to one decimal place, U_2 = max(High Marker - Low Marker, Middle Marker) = 42.1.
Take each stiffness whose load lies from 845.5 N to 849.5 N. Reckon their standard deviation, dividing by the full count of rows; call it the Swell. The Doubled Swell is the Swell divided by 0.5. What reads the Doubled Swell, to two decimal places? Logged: 1.41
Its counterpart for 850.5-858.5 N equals 0.72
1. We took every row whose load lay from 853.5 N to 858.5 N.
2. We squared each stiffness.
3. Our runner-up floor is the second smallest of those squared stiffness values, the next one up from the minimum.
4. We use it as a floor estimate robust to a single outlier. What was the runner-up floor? 1741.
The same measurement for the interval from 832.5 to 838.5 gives 1632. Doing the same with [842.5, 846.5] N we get 1640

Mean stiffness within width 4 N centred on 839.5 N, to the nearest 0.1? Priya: 41.1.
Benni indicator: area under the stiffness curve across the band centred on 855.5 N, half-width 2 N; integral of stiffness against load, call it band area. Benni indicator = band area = 168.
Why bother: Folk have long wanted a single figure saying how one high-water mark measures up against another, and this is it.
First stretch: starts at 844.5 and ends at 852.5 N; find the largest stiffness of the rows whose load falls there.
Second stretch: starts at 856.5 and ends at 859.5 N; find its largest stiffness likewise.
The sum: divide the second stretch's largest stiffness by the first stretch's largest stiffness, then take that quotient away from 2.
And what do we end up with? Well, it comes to 1.00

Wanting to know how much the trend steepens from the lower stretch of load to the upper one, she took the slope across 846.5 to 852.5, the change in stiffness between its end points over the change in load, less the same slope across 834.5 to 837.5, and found 0.5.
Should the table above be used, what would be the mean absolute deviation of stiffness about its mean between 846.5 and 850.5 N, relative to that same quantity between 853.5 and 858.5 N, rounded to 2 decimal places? 0.75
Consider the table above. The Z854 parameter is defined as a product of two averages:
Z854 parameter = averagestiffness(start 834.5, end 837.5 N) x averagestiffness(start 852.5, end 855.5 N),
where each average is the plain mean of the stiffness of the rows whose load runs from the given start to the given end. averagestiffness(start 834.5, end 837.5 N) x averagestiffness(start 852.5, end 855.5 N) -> 1716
